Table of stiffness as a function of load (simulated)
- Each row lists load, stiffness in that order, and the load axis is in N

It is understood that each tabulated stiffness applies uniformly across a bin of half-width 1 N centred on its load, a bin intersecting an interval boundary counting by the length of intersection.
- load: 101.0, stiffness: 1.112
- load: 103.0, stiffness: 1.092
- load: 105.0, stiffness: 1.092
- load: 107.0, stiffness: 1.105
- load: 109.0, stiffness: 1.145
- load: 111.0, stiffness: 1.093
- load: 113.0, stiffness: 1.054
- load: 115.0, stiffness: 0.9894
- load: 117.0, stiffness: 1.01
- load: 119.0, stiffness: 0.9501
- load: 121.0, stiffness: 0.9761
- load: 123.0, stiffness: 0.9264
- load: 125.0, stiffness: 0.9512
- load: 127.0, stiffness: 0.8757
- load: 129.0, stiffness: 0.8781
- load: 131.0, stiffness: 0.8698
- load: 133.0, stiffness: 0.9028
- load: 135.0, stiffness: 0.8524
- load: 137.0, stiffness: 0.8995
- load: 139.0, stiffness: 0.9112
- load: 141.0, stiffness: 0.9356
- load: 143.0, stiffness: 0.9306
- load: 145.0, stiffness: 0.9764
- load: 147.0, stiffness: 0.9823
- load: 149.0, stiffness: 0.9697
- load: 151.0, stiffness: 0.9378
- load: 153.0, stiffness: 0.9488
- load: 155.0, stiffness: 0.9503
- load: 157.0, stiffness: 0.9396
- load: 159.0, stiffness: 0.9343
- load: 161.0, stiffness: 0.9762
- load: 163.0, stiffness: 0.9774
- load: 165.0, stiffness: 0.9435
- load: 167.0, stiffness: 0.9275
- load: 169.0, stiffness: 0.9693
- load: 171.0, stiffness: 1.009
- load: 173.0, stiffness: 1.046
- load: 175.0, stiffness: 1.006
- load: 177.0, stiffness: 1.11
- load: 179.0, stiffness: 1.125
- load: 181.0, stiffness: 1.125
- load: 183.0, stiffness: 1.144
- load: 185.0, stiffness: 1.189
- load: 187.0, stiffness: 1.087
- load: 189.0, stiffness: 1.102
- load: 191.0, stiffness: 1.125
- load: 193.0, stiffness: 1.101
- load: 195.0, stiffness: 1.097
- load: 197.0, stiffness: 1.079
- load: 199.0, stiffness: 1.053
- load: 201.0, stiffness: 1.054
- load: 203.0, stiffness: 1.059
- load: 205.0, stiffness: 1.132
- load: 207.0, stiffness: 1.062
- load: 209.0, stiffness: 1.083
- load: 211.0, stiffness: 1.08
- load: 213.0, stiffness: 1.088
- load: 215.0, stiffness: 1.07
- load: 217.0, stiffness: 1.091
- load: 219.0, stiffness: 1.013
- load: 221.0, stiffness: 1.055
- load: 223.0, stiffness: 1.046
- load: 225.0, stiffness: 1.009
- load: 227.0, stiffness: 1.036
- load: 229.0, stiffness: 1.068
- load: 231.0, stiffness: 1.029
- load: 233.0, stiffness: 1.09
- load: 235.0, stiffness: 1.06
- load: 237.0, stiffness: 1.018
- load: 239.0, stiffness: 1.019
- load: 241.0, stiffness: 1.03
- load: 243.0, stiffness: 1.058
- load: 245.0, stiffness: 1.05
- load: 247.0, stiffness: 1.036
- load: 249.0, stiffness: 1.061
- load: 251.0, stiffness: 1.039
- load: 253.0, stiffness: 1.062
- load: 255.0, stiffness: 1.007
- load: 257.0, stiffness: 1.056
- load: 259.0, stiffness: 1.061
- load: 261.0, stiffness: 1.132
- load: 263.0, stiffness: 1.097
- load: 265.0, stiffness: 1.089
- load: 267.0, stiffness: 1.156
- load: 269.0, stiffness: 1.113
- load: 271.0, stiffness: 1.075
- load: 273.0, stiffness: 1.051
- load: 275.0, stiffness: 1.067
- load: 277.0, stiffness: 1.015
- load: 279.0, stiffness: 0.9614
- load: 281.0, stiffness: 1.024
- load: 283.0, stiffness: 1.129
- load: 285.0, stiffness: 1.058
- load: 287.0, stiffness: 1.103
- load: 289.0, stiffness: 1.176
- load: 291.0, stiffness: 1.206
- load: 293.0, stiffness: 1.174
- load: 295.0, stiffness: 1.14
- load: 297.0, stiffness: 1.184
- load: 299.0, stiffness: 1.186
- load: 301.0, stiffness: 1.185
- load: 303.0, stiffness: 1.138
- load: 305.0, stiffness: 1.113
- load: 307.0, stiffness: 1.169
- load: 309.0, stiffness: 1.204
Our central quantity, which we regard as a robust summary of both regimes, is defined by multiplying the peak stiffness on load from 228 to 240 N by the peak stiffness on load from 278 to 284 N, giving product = 1.23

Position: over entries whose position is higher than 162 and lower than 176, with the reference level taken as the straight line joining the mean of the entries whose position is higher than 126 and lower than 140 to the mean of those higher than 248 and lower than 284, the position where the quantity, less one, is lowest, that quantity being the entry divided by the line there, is 167.0 N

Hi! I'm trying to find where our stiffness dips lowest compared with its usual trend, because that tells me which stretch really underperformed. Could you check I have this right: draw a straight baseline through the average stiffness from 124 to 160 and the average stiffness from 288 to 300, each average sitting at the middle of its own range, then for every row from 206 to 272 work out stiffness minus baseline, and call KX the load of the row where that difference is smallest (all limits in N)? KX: 255.0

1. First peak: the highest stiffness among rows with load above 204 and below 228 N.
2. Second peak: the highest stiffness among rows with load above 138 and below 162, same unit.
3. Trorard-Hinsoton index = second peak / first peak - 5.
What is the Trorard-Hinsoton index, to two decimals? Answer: -4.13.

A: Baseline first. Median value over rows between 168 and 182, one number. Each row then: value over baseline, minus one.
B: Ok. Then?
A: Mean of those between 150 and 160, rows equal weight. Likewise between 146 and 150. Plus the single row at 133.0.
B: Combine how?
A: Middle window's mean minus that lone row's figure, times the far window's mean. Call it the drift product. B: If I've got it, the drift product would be -0.0069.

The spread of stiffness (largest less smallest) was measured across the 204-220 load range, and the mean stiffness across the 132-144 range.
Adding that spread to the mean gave 1.02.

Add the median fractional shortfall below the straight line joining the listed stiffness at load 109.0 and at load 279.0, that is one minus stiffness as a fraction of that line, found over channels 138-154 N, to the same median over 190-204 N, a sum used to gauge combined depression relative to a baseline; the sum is 0.114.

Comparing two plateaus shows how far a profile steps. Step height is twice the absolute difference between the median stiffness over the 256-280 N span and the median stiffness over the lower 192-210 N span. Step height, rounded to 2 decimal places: 0.02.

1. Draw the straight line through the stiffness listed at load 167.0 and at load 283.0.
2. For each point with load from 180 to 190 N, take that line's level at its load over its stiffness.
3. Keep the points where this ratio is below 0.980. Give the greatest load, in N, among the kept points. 189.0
